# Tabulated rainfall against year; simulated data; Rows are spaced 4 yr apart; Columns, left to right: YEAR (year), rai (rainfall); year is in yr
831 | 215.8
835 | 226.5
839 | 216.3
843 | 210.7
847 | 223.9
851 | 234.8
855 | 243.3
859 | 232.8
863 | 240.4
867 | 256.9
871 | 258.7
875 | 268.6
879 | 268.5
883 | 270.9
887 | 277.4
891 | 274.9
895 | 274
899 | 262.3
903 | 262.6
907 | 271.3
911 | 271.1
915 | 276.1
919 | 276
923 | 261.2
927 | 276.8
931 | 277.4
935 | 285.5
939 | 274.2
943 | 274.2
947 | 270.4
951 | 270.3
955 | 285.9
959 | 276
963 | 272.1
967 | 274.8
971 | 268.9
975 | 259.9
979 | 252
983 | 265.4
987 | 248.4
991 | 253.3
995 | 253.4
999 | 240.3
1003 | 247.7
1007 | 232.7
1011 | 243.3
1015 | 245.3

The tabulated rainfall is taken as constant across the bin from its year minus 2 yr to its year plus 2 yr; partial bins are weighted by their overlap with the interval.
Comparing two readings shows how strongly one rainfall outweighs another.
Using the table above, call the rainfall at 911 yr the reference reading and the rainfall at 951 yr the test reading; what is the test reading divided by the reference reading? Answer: 1.00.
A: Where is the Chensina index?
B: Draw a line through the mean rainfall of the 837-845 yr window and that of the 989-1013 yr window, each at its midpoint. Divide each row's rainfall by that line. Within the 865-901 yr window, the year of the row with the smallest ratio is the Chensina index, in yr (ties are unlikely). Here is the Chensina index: 899 yr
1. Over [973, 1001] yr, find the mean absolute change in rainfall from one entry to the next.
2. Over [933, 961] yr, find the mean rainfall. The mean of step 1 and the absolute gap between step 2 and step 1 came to 138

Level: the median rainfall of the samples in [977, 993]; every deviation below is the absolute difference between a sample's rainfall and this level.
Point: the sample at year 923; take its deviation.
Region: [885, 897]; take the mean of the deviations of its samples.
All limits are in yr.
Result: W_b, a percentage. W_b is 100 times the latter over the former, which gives 266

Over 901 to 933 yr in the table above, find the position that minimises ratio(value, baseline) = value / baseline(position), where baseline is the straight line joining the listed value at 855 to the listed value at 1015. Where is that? 923 yr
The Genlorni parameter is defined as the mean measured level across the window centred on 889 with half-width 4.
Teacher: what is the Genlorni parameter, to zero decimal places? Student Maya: 276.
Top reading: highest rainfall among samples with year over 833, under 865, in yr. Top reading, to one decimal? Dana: 243.3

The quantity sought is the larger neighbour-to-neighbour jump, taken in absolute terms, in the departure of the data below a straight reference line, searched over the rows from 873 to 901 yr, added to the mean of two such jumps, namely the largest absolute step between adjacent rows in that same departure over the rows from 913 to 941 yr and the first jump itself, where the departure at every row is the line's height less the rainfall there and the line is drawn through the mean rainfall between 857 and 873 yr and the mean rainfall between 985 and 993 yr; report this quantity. 25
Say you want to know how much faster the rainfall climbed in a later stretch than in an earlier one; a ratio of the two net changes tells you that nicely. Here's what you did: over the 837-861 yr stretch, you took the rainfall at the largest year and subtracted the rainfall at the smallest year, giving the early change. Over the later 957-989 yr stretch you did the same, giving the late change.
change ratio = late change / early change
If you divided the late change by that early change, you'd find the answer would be -1.7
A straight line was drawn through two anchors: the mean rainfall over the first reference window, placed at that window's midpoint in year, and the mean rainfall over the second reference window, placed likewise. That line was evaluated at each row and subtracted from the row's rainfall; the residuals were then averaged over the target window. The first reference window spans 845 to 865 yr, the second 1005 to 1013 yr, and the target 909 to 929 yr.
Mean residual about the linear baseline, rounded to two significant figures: 36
